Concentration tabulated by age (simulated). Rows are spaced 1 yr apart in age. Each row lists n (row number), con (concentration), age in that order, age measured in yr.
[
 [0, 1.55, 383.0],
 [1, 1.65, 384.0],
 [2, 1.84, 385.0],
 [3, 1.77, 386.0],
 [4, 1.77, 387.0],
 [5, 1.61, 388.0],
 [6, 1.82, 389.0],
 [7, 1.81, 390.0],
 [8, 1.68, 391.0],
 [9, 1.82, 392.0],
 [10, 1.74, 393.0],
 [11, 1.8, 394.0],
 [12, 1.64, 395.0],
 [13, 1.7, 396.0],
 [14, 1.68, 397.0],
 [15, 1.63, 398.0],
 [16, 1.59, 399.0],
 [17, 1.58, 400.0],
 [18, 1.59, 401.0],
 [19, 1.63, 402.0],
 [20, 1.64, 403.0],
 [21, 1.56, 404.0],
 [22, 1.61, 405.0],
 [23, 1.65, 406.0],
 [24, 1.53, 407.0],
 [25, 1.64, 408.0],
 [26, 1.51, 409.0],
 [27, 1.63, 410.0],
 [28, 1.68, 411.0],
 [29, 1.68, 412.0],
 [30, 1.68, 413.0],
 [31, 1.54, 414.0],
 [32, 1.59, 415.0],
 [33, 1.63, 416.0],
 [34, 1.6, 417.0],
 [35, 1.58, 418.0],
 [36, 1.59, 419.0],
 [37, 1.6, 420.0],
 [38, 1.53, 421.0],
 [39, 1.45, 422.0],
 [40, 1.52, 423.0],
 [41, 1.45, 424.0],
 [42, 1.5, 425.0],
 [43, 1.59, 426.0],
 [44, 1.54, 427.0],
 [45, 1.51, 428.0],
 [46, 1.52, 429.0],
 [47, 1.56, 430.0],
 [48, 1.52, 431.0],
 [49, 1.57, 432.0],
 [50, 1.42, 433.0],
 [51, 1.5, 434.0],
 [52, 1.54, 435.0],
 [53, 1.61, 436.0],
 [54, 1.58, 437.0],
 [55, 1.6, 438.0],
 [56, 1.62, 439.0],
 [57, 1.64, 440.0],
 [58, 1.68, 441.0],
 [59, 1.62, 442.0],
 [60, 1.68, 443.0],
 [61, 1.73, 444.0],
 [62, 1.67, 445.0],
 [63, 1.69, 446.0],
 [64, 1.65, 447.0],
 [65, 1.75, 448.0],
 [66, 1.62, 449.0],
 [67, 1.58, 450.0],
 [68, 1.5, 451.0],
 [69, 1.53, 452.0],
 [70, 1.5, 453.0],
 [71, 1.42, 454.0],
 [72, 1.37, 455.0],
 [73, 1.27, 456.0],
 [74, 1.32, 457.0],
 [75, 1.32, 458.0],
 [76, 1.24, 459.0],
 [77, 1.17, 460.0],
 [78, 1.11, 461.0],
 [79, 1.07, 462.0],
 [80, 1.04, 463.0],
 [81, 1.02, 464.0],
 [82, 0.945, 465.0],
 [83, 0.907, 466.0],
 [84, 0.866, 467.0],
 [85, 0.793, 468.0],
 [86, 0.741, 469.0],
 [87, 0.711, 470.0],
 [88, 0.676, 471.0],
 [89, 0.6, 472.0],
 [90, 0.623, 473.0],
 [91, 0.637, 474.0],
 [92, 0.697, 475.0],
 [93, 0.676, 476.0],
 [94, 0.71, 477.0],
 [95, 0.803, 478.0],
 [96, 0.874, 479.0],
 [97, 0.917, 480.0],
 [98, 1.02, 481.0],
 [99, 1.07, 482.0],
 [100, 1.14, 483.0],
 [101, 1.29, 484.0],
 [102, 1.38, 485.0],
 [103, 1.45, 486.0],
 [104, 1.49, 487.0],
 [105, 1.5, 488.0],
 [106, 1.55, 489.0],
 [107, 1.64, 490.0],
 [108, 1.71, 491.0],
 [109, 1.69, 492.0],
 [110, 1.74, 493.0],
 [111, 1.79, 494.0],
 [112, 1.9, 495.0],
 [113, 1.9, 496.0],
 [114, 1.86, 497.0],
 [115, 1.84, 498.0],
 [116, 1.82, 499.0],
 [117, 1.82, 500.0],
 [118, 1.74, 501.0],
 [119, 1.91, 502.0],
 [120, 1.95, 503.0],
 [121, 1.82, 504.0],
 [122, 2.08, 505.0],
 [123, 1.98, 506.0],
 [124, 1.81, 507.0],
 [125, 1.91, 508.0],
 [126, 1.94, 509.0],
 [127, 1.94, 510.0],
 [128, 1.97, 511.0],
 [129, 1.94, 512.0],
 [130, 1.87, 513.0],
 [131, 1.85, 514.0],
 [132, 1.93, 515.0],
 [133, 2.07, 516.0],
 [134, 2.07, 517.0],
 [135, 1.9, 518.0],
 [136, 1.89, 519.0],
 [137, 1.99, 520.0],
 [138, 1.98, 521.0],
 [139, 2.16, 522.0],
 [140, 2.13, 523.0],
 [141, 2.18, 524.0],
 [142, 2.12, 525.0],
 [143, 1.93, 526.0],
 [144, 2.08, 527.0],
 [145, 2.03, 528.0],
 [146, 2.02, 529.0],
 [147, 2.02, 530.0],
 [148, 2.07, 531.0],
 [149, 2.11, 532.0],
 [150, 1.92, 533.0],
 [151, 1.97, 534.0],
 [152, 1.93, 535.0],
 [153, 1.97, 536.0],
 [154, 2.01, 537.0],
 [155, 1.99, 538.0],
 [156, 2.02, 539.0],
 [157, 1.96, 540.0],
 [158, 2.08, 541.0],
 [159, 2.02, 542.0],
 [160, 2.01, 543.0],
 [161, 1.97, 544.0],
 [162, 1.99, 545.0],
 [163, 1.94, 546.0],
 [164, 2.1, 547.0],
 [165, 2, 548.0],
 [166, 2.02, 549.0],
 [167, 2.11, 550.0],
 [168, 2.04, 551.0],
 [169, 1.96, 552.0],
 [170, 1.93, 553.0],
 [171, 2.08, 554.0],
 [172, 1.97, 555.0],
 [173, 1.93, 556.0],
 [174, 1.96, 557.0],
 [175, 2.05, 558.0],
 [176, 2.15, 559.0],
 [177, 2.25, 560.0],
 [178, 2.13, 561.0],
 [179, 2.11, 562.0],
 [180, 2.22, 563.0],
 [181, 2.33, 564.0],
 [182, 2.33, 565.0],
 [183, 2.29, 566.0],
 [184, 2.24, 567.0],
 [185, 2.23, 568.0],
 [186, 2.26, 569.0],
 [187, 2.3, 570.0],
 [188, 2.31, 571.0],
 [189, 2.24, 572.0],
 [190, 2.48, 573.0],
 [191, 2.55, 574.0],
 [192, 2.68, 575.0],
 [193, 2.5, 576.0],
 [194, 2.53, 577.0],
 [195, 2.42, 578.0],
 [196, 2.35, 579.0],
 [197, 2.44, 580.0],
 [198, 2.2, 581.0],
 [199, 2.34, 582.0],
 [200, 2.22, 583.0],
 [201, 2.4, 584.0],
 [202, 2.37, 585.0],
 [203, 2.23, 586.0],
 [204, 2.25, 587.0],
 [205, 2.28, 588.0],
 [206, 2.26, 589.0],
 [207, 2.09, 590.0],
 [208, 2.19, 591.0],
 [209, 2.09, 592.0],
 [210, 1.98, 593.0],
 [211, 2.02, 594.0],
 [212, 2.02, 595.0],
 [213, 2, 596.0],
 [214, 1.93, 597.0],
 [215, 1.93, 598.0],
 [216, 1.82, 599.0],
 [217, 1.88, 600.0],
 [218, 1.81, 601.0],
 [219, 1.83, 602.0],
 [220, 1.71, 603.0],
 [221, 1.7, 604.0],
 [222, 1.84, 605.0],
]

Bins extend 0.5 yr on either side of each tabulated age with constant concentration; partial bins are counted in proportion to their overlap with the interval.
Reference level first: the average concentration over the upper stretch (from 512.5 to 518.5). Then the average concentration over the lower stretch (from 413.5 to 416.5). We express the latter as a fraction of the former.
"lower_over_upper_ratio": 0.81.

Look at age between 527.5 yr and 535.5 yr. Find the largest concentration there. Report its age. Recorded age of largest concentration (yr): 532.0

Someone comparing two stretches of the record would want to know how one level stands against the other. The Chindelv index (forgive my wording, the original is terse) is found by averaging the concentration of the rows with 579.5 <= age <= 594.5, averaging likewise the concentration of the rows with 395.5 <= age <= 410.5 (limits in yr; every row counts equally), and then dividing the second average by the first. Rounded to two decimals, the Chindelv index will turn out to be 0.72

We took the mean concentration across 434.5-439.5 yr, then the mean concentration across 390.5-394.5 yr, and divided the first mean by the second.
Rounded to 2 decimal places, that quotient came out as 0.90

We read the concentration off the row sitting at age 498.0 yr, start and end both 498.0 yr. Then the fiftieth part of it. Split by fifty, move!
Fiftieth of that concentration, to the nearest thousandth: 0.037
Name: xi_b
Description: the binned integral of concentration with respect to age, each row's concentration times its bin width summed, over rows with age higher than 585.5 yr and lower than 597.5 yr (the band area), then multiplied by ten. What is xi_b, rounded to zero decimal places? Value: 253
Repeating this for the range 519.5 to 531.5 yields 247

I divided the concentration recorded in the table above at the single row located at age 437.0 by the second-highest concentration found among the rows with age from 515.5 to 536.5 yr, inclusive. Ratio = 0.73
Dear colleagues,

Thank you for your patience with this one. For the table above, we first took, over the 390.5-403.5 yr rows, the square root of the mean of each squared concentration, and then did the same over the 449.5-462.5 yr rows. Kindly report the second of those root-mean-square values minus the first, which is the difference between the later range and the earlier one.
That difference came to -0.32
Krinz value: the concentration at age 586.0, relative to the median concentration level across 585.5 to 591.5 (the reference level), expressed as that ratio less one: 0.00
